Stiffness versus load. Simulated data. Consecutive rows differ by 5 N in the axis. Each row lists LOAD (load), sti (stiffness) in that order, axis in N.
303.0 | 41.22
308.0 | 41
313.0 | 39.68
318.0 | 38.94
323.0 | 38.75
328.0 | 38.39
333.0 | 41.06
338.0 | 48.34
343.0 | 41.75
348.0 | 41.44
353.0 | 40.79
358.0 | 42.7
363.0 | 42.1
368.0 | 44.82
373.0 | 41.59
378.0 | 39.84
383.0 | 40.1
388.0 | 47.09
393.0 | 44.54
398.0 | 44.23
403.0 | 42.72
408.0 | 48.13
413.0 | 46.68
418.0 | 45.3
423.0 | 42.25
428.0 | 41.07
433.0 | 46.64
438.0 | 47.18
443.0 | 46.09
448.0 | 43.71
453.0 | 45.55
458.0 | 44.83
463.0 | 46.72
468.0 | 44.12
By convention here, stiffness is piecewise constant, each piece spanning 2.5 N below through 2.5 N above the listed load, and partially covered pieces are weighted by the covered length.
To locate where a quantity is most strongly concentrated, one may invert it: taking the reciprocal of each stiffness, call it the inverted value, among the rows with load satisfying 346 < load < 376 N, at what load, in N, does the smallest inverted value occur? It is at 368.0 N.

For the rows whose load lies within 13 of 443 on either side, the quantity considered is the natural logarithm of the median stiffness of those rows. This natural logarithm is 3.83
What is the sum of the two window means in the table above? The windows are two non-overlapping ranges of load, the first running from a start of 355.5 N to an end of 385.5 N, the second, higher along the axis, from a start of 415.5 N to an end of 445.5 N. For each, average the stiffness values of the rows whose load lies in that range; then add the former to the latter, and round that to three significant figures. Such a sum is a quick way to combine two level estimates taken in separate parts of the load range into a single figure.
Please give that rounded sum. 86.6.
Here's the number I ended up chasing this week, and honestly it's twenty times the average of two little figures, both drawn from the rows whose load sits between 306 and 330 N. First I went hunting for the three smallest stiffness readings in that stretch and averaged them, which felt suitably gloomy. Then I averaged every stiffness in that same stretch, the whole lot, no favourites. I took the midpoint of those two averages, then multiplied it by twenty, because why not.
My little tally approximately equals 780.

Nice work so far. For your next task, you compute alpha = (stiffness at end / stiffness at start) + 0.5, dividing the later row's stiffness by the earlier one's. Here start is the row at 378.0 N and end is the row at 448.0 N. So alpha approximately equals 1.60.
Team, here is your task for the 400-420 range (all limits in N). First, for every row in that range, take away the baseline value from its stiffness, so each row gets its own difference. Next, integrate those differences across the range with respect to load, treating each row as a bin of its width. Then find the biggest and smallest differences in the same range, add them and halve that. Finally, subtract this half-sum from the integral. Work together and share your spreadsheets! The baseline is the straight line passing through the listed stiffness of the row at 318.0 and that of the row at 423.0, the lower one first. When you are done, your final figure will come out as 73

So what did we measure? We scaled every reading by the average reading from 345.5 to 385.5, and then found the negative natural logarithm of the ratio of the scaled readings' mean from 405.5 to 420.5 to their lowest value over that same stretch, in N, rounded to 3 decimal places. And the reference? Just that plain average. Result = -0.031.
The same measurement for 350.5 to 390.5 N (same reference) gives -0.062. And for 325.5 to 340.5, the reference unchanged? -0.104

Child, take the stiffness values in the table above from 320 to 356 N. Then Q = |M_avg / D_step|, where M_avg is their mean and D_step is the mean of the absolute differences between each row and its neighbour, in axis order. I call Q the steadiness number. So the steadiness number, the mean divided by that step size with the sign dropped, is 13.9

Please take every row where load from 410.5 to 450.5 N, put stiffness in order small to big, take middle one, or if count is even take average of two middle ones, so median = 45.7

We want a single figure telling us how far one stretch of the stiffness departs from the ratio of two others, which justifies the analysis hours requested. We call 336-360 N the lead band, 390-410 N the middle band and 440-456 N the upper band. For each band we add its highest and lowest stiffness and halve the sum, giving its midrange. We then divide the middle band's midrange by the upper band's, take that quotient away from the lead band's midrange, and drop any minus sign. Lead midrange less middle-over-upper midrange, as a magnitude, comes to 43.6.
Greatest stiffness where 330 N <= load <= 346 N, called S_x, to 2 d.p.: 48.34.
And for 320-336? 41.06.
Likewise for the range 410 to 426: 46.68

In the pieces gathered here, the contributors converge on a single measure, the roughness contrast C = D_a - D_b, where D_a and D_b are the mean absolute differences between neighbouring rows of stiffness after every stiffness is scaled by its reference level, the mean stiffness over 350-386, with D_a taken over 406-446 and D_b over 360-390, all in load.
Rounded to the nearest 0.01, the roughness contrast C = -0.02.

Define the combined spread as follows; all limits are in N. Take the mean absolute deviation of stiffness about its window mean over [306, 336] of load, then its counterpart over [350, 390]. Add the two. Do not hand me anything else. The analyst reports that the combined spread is 2.8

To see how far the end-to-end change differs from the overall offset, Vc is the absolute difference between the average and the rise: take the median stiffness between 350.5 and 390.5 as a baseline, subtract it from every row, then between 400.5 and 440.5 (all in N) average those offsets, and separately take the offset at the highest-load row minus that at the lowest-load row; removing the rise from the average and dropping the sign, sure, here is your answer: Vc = 1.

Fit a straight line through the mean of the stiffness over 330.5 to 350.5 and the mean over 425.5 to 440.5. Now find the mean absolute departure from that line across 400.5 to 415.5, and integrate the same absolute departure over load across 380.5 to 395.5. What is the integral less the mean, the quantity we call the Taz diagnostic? 34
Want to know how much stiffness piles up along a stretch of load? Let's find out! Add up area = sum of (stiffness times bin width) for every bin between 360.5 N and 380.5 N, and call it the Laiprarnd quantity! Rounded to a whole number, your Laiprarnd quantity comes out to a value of 842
